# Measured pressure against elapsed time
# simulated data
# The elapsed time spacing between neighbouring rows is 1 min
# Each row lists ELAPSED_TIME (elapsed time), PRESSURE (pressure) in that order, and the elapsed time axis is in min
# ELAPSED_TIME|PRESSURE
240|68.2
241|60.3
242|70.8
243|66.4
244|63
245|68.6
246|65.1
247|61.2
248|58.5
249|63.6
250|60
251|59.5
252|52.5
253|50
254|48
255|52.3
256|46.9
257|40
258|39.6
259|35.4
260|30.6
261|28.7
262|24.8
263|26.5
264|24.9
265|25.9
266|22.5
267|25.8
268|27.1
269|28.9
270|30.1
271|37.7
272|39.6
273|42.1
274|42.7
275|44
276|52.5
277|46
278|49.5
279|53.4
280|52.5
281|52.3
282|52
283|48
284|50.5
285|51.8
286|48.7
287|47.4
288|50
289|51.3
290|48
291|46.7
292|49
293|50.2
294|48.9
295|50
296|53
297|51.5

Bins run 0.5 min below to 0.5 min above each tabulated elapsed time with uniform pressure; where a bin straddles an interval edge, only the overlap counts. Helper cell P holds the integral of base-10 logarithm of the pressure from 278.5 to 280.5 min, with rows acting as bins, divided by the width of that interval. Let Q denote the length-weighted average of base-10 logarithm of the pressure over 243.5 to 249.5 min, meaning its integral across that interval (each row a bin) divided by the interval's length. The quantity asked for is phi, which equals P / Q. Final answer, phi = 0.96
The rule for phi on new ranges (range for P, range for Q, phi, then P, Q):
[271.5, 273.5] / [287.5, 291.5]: 0.95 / 1.61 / 1.690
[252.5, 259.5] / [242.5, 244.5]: 0.91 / 1.65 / 1.811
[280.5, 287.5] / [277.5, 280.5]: 0.99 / 1.70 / 1.714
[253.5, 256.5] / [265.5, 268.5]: 1.21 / 1.69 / 1.399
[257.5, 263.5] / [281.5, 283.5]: 0.87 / 1.48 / 1.699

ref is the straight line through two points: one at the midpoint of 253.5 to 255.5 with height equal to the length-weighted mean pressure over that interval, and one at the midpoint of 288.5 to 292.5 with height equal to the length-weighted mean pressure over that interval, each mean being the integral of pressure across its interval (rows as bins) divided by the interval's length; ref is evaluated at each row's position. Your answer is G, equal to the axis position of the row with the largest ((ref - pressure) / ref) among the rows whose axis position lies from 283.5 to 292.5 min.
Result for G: 291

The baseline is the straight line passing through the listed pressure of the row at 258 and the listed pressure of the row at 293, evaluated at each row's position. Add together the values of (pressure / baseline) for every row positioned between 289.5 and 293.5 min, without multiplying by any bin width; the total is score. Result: 3.9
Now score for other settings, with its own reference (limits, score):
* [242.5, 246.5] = 7.4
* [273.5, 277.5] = 4.1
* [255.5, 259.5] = 4.1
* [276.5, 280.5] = 4.4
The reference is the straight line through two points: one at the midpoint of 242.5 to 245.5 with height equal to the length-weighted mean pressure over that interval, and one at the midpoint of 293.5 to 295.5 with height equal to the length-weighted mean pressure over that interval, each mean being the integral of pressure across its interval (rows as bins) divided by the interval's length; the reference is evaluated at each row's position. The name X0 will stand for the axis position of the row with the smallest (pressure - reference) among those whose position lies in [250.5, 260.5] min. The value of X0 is 260 min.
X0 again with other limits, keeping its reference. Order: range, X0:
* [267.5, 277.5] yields 268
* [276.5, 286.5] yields 277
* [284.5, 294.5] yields 287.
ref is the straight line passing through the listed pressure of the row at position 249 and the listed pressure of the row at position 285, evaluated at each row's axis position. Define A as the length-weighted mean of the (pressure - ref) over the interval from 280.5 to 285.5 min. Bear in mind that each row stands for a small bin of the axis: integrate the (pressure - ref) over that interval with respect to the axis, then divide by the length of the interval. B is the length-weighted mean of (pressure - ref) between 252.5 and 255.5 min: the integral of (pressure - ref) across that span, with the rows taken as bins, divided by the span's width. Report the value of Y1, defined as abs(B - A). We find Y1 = 10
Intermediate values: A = -2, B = -12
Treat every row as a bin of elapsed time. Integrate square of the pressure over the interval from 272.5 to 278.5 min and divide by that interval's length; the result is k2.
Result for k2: 2142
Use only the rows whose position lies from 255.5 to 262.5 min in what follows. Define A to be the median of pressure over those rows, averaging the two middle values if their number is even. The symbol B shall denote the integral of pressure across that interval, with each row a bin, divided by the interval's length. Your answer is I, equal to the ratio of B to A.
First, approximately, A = 35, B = 35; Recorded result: 0.99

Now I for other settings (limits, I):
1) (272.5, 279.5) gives 1.03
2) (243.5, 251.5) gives 1.01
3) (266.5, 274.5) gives 1.01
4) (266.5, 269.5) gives 1.01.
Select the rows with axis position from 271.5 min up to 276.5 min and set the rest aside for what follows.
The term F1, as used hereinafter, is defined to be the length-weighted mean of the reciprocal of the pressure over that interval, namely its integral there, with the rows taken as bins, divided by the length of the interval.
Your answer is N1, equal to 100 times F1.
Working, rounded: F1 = 0.023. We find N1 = 2.3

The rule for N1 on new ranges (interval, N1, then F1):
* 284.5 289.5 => 2.0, 0.020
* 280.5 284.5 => 2.0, 0.020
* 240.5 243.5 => 1.5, 0.015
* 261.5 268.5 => 4.0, 0.040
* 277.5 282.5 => 1.9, 0.019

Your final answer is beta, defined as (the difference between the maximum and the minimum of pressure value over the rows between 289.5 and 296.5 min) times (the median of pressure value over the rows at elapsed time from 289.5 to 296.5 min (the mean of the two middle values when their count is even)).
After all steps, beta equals 309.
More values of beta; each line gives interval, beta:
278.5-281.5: 58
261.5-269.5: 165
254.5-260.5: 864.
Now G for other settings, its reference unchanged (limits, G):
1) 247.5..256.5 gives 256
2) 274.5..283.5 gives 275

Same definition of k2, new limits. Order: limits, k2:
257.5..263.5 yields 983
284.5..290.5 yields 2456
